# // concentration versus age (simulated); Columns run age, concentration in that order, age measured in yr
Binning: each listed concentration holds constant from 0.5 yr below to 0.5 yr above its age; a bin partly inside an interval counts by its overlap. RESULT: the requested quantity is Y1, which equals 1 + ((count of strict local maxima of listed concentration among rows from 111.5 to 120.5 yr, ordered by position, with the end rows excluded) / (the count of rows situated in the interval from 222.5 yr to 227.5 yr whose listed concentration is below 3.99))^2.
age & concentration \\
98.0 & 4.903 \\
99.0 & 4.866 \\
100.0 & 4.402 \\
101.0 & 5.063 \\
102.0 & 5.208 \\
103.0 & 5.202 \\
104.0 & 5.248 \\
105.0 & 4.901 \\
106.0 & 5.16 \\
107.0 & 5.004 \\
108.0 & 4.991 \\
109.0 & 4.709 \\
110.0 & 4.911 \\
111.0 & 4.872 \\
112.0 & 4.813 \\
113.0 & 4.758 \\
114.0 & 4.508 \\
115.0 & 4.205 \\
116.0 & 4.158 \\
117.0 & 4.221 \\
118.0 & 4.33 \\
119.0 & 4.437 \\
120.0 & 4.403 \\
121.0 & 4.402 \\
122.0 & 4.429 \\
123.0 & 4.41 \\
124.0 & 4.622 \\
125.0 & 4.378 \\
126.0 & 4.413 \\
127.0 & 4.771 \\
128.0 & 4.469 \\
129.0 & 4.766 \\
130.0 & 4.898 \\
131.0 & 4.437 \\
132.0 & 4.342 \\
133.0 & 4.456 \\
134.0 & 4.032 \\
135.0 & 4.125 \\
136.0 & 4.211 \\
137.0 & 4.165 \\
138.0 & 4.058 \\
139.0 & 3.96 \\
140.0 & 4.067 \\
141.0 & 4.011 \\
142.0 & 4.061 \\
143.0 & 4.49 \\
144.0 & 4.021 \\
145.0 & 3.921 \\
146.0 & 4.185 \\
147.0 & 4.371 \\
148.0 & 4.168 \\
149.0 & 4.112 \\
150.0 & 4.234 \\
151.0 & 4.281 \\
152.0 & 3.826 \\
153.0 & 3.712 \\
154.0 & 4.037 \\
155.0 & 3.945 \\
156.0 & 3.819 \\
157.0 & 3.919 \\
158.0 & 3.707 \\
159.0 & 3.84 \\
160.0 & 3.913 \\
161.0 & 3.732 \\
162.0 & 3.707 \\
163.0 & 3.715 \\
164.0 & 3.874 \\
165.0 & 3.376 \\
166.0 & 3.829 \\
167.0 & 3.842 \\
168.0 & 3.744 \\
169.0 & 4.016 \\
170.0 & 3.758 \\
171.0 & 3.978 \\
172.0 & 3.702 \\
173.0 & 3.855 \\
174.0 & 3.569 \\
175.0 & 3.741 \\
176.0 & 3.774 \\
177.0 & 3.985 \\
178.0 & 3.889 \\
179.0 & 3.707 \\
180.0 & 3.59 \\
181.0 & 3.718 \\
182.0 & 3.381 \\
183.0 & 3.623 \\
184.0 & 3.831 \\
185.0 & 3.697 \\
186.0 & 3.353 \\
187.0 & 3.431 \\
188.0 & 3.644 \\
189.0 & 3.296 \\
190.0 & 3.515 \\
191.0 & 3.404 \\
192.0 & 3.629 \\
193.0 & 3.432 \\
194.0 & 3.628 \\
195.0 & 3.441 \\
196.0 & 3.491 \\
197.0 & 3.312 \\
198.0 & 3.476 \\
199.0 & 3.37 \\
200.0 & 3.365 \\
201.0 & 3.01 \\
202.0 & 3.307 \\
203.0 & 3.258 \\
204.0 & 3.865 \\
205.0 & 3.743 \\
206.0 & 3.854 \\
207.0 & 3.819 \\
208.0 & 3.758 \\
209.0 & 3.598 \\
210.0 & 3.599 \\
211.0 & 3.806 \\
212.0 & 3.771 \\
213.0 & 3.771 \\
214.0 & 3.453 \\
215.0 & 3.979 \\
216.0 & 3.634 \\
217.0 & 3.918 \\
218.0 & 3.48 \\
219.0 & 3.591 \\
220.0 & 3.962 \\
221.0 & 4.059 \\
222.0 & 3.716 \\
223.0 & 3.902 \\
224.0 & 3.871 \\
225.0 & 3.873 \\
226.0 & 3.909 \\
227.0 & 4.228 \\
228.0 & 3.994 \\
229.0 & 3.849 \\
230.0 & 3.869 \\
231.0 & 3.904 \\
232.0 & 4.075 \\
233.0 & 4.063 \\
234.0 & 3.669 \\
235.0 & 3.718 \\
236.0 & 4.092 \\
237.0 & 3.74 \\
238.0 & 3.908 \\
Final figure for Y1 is 1.06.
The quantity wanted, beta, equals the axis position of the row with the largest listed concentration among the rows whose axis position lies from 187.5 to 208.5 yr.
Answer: 204.0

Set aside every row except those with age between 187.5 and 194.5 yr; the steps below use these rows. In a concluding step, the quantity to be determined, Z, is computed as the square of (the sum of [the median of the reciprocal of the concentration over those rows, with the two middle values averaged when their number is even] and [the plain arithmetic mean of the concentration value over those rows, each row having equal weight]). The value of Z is 14.4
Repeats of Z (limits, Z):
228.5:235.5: 17.1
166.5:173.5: 16.8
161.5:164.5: 16.3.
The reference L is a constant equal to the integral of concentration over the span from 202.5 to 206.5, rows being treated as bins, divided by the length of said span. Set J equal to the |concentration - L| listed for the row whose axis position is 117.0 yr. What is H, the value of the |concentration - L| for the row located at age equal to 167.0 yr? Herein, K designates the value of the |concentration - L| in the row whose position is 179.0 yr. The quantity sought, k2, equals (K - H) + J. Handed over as 0.4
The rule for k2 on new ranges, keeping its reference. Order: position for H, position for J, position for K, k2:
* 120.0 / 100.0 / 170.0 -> 0.1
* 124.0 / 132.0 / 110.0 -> 1.0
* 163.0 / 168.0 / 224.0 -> 0.2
